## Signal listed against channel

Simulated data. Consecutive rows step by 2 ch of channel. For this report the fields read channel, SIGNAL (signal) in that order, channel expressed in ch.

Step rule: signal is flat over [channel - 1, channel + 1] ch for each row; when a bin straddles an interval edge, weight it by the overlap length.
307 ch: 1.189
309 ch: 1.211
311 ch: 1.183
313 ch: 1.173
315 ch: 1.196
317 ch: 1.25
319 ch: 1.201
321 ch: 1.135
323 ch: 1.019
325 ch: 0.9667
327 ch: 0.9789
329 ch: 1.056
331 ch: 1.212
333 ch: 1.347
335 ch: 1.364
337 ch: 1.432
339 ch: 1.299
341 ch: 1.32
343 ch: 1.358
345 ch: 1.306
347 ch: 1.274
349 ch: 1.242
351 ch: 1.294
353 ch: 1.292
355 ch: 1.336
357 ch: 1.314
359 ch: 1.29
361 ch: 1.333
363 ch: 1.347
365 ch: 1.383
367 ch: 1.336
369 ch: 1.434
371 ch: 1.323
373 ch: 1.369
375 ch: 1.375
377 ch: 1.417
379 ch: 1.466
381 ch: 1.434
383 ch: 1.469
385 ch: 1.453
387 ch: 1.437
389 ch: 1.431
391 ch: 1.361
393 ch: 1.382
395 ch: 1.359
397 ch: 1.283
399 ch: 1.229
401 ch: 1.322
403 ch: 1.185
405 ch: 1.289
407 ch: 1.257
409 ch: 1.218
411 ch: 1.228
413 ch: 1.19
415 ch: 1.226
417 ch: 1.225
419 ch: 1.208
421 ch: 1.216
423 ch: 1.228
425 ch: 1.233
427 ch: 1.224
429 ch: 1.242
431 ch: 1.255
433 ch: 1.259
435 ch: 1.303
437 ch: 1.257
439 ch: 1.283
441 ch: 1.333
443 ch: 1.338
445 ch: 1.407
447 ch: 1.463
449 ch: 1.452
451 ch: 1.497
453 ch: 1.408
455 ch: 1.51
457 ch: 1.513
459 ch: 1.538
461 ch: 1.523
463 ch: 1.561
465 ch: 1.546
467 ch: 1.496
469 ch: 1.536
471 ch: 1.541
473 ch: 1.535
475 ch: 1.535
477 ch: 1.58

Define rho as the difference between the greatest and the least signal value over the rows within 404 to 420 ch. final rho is 0.10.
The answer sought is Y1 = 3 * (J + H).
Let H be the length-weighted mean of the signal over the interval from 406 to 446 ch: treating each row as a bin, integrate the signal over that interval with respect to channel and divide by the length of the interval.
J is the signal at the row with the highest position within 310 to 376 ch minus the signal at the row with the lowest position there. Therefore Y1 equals 4.35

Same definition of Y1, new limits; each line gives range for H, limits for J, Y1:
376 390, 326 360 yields 5.26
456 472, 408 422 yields 4.59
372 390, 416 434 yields 4.39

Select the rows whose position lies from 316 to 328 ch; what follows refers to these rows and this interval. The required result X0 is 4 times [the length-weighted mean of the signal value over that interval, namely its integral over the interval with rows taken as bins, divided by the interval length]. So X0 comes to 4.4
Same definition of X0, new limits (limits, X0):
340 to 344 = 5.4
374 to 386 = 5.7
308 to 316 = 4.8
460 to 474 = 6.1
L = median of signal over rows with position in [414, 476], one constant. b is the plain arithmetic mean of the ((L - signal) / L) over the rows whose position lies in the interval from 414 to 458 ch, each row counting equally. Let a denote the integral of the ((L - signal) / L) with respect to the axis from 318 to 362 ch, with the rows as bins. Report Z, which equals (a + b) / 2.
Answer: 2.6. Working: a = 5.1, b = 0.061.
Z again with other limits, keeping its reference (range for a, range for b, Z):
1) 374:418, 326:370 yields 1.3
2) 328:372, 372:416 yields 1.5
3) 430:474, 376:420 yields -0.4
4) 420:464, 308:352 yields 0.7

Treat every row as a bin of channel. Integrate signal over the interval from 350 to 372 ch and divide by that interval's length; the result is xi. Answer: 1.33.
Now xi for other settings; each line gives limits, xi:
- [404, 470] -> 1.35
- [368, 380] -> 1.40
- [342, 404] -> 1.35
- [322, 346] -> 1.22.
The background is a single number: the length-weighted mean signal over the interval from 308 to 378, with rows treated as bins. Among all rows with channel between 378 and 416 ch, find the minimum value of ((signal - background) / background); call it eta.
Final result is -0.07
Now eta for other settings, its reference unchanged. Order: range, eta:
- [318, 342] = -0.24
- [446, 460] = 0.11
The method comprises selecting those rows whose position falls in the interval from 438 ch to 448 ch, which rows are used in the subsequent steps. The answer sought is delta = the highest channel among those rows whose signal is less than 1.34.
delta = 443 ch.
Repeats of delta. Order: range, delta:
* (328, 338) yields 331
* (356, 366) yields 361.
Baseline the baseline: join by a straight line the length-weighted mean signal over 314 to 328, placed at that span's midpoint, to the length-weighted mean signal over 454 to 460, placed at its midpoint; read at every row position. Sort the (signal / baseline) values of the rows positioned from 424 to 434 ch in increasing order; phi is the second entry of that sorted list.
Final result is 0.87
